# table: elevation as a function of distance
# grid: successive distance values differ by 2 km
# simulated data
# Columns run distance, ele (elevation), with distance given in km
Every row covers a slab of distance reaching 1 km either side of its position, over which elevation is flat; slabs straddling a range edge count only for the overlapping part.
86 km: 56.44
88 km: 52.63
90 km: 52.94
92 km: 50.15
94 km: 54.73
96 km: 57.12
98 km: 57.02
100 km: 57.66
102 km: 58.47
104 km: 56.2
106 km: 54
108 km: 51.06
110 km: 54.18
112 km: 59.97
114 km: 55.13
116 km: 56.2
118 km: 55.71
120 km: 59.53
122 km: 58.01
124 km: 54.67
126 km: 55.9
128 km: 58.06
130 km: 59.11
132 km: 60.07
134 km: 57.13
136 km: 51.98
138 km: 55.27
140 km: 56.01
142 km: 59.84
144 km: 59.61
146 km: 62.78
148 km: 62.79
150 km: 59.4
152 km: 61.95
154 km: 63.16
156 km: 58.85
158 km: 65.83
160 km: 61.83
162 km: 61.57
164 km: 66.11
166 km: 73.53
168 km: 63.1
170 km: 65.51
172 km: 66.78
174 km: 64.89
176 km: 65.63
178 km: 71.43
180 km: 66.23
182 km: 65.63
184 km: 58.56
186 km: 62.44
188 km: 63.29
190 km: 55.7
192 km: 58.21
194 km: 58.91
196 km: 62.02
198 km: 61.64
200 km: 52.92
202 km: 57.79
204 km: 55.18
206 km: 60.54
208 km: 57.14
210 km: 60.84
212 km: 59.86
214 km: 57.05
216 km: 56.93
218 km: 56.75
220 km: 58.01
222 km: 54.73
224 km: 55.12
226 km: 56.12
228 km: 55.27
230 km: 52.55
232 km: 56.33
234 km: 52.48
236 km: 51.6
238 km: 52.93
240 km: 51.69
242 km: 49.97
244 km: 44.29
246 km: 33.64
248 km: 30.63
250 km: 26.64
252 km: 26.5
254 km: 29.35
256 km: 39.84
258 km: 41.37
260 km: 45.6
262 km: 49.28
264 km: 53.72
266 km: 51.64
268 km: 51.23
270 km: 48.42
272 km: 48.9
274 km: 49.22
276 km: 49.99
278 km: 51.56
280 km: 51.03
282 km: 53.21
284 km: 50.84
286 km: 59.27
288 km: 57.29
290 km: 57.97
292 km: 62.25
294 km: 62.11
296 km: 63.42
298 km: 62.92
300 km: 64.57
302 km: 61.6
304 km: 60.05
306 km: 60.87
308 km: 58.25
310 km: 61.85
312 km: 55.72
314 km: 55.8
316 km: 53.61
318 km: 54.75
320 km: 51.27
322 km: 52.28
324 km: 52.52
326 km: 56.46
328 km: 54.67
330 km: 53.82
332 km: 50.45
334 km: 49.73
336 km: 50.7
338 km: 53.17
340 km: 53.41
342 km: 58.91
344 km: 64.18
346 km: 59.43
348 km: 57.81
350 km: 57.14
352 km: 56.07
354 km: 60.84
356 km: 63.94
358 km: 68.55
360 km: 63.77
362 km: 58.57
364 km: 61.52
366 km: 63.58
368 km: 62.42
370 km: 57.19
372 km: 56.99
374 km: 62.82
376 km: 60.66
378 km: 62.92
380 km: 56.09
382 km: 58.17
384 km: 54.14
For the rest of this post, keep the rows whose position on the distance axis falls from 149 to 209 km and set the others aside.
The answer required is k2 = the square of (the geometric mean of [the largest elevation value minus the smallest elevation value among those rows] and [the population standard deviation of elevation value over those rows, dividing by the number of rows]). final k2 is 93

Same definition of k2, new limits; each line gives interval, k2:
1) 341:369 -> 41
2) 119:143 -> 19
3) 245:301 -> 422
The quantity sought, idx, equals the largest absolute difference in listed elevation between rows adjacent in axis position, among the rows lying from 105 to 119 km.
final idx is 5.8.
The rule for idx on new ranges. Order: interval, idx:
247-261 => 10.5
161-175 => 10.4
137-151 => 3.8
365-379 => 5.8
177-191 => 7.6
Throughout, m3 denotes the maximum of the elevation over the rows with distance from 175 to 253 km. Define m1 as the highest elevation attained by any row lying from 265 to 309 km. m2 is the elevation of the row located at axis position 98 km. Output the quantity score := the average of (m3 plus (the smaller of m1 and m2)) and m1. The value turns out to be 97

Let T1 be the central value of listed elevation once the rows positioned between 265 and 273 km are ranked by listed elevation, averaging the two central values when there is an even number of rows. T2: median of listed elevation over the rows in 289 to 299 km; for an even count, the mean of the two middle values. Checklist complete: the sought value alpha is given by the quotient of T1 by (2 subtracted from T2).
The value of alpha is 0.83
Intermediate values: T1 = 50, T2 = 62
